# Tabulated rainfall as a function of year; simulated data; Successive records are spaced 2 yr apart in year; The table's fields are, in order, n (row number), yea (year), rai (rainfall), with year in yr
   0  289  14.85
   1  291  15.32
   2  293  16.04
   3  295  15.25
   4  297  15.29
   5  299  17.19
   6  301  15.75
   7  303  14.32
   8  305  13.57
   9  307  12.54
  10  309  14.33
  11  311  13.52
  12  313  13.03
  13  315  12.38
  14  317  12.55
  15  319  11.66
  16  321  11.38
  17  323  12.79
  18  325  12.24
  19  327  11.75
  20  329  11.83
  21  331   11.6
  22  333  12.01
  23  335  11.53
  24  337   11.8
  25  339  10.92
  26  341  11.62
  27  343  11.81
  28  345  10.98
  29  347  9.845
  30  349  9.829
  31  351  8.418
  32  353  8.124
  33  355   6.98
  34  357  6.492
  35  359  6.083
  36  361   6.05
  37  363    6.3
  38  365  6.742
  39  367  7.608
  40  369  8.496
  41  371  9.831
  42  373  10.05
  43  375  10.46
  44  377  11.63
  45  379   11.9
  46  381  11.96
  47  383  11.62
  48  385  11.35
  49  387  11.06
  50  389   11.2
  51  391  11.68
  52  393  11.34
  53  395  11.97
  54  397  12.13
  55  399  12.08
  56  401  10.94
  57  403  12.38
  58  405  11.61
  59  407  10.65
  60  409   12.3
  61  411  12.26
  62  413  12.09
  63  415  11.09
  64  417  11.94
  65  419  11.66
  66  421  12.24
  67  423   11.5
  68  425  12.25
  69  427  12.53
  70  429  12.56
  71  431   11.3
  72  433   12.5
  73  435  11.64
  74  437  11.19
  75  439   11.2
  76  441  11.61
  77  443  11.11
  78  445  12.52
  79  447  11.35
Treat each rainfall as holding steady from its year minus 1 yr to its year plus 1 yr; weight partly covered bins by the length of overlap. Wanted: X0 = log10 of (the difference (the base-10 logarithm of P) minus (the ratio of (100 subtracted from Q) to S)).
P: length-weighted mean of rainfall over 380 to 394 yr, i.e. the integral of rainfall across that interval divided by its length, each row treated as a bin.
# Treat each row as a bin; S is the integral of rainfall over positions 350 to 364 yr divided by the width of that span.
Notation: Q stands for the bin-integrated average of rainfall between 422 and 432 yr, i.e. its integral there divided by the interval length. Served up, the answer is 1.14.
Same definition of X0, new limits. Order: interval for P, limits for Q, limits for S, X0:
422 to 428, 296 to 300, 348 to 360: 1.08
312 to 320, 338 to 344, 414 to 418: 0.94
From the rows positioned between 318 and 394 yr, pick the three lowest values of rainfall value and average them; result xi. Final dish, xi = 6.1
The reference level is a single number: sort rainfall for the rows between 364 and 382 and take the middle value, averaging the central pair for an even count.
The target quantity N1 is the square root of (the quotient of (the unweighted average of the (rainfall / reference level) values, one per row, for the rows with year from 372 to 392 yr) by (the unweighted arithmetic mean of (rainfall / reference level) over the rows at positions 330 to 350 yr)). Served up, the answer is 1.00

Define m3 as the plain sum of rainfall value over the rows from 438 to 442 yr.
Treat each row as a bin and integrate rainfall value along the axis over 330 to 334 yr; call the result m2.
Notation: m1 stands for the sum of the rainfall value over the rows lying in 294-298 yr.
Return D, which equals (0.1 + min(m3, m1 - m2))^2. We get 275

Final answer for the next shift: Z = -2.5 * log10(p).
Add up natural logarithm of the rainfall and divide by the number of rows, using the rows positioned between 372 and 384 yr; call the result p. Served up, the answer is -0.96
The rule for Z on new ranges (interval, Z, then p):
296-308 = -1.07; 2.69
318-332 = -0.98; 2.48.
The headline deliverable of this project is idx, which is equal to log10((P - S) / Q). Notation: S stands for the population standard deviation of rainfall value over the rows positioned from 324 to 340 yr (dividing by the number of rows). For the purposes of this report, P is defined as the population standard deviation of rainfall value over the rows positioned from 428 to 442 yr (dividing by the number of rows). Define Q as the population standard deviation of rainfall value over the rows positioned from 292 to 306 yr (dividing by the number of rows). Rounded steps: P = 0.54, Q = 1.09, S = 0.36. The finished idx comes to -0.79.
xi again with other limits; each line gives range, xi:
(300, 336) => 11.5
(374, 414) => 10.7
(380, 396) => 11.2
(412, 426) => 11.4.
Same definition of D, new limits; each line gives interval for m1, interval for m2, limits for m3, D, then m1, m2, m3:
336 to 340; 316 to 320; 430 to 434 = 655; 23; 48.4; 23.8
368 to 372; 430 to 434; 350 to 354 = 851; 18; 47.6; 16.5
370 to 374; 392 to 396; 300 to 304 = 710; 20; 46.6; 30.1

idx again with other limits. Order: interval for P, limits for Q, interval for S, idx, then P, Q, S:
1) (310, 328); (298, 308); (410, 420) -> -0.83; 0.65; 1.64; 0.41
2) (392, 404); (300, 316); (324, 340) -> -0.88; 0.50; 1.03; 0.36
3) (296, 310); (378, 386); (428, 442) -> 0.55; 1.41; 0.24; 0.54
